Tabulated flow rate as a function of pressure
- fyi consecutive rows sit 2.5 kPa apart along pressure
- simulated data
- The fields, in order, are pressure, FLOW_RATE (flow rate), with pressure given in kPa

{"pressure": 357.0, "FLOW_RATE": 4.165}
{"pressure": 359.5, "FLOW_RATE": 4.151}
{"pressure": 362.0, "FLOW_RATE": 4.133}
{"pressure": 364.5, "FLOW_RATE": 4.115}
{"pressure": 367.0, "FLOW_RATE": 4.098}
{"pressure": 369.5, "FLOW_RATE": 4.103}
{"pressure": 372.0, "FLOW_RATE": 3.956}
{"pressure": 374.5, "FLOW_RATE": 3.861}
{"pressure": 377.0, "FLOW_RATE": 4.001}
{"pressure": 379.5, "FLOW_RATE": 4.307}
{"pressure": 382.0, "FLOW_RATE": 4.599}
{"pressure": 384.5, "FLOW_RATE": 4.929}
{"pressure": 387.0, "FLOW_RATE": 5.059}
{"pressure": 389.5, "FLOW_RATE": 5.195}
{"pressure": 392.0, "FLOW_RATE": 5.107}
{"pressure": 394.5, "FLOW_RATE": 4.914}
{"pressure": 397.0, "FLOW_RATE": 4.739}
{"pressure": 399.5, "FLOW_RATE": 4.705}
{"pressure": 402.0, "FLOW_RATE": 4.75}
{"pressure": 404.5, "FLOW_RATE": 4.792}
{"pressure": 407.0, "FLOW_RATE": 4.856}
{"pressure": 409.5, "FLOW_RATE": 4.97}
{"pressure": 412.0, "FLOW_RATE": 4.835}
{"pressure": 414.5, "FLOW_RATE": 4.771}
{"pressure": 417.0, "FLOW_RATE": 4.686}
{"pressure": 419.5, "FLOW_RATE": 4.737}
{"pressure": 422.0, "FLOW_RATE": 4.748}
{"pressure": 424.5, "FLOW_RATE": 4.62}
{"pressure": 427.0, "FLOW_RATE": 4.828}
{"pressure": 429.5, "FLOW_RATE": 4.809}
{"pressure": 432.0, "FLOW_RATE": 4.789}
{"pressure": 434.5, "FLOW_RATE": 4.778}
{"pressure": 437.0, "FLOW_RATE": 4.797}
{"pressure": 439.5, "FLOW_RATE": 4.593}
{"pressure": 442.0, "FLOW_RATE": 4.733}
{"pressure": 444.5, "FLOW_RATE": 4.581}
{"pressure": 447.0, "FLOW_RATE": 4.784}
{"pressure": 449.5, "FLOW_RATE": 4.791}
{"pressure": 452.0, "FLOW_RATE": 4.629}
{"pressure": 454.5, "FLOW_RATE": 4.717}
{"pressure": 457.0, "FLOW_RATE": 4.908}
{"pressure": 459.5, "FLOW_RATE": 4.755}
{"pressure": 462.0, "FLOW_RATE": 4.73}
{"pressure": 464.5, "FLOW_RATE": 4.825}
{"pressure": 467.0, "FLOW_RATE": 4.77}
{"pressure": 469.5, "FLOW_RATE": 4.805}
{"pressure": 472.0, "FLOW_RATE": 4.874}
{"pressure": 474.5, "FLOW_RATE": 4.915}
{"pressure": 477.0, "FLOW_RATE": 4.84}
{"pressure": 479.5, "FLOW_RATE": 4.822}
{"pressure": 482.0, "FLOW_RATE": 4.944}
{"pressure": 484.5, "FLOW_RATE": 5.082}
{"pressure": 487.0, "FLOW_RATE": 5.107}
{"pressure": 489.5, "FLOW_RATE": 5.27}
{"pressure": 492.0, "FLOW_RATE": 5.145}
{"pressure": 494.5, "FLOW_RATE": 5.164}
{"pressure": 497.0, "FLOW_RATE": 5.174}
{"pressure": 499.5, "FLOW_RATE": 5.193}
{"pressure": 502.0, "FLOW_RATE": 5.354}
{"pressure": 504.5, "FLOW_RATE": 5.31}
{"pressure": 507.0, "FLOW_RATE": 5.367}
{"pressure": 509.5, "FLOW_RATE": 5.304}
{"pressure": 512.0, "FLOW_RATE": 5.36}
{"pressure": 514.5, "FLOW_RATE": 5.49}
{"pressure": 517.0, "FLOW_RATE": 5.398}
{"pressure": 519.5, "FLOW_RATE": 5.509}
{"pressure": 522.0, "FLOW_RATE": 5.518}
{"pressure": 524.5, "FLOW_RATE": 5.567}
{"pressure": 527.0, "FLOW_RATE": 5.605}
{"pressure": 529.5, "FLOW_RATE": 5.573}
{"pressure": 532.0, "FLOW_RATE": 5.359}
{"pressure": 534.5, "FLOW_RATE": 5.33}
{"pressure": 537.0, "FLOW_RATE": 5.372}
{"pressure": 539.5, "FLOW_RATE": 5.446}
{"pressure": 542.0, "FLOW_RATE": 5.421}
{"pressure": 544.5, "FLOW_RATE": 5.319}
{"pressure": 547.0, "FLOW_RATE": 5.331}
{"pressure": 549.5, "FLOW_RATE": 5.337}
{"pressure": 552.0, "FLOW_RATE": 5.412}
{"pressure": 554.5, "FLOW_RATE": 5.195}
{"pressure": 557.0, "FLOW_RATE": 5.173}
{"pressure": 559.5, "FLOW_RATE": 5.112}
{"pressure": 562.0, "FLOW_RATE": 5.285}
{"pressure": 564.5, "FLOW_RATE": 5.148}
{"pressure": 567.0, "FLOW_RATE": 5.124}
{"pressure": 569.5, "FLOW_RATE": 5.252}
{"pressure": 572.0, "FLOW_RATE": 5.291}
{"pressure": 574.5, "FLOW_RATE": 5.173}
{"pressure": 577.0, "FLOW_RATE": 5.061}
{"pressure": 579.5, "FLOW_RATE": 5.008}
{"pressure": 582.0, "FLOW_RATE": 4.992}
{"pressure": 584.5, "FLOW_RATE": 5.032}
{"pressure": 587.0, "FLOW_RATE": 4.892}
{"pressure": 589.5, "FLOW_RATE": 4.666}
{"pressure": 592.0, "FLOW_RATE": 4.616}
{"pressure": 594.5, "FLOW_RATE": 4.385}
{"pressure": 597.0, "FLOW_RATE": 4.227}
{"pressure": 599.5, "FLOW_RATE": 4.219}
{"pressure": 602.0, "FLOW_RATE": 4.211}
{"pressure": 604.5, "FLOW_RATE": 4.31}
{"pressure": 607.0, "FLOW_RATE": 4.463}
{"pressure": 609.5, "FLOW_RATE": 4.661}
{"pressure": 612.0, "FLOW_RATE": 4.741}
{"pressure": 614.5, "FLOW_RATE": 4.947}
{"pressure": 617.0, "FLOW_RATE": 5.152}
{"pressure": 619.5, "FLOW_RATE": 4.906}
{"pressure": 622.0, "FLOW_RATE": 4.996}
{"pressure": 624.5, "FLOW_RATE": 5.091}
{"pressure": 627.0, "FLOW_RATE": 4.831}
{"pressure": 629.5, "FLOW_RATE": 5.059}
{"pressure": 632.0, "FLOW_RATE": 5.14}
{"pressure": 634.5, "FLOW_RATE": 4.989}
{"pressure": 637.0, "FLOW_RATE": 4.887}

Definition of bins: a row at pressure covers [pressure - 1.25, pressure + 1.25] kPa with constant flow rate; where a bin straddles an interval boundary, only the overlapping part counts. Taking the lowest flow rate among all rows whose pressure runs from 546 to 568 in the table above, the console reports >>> 5.112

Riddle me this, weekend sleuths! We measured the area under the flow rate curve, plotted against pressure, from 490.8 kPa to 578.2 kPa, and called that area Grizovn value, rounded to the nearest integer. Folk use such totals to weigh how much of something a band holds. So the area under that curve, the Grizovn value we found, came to 465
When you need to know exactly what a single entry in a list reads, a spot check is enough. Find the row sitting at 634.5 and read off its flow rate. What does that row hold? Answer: 4.989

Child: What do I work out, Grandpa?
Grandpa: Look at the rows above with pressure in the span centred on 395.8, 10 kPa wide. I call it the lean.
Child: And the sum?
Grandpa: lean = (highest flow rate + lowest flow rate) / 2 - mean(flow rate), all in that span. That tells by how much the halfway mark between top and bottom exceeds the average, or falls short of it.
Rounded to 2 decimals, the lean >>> 0.04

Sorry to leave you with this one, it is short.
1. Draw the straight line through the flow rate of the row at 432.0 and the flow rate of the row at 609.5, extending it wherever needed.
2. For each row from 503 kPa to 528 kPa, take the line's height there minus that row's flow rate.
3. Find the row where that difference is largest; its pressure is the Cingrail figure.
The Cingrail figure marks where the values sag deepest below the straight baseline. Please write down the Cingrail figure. 509.5 kPa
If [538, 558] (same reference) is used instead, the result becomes 557.0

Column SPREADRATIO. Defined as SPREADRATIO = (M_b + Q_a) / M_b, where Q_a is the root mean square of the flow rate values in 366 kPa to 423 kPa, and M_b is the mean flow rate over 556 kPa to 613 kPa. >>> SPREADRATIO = 1.96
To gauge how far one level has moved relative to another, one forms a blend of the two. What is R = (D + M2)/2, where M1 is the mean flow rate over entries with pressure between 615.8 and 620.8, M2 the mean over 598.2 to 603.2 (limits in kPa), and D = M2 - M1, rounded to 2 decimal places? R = 1.70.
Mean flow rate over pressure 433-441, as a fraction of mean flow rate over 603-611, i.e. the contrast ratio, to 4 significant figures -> 1.055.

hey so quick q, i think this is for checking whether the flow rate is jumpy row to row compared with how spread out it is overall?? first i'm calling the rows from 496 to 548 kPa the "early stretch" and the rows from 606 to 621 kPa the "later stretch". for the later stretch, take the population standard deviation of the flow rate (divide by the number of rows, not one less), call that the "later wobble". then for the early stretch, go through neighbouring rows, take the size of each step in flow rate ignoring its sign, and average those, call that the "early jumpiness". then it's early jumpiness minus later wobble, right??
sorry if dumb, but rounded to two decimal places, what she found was -0.15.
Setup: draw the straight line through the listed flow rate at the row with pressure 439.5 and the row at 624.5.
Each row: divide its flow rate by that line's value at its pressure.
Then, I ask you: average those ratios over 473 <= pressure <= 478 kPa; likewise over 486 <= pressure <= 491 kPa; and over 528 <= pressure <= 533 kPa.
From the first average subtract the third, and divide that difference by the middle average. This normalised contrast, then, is -0.08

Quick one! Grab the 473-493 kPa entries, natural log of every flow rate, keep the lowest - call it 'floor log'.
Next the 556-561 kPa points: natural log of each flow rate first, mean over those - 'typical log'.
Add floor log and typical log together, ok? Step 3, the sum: 3.21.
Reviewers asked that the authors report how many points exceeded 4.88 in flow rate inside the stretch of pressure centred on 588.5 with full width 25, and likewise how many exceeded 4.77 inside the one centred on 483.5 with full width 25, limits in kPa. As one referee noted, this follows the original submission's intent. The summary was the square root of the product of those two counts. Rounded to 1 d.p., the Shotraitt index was 7.1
